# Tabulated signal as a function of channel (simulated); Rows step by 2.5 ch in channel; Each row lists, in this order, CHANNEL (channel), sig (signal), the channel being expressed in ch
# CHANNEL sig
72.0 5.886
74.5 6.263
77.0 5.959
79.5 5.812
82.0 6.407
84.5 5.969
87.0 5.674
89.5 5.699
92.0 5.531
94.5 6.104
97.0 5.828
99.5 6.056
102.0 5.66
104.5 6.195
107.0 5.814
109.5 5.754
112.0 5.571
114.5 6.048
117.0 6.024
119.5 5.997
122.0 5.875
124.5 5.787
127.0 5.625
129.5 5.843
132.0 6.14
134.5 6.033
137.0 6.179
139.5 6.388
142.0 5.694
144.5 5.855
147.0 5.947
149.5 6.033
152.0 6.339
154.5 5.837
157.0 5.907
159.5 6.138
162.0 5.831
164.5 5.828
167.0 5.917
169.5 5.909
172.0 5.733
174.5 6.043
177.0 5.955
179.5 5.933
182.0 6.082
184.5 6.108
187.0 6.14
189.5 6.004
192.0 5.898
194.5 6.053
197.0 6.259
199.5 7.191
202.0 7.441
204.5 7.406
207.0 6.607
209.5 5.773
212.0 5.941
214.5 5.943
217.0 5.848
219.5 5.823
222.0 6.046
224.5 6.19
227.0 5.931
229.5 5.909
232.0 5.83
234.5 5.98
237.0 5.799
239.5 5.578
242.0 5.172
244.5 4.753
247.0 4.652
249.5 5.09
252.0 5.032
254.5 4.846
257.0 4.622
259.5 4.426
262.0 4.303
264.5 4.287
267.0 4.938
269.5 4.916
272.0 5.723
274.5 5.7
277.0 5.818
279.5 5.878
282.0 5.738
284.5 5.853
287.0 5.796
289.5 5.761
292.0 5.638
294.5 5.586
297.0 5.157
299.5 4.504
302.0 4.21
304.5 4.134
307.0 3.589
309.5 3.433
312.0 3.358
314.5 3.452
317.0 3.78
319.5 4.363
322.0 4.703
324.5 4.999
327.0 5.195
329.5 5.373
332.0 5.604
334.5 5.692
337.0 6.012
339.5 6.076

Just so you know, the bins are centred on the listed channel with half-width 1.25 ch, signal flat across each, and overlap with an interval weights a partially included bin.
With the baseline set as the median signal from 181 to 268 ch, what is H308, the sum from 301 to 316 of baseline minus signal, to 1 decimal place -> 13.2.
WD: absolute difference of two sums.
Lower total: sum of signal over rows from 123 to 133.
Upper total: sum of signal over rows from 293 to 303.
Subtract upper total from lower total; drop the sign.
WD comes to 4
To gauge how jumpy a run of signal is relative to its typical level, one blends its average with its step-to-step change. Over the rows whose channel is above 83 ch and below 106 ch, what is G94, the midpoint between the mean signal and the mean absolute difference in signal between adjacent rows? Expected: 3.1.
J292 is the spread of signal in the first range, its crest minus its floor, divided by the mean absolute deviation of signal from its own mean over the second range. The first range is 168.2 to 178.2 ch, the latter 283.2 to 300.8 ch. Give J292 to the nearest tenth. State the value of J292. 0.8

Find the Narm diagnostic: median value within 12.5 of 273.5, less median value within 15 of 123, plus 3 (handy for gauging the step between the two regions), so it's 2.8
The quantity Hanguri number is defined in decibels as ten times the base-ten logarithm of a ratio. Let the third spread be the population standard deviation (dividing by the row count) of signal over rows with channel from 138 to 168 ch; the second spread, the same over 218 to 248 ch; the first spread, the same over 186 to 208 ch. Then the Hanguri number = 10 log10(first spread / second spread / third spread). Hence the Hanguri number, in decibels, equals 7.8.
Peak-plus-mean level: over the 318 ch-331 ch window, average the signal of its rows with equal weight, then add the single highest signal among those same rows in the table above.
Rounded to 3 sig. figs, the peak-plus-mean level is 10.3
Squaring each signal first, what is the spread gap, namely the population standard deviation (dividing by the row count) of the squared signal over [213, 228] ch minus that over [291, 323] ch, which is -5.3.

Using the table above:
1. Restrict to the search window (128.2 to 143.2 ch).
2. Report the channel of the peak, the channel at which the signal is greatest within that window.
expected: 139.5 ch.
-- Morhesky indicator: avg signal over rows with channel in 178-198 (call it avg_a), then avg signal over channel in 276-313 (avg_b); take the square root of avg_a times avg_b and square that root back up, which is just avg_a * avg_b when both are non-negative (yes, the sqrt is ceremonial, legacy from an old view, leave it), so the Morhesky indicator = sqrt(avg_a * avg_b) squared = 30.1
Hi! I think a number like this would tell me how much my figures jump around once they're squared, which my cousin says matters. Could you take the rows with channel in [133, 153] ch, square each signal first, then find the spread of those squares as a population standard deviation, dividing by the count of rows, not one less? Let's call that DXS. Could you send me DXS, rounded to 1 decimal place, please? 2.7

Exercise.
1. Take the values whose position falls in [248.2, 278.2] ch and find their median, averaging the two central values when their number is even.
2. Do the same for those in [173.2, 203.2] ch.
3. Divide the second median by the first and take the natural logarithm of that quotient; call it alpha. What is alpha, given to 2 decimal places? 0.21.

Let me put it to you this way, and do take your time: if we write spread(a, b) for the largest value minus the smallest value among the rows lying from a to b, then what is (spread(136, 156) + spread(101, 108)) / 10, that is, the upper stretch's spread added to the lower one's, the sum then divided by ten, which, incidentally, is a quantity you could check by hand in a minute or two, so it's 0.12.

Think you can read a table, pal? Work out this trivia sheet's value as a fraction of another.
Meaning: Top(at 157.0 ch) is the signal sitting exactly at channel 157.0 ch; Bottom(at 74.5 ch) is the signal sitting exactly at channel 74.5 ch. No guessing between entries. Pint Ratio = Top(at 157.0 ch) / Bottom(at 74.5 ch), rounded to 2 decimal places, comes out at 0.94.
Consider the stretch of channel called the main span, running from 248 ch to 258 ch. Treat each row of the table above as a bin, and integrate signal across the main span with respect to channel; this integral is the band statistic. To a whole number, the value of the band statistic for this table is 49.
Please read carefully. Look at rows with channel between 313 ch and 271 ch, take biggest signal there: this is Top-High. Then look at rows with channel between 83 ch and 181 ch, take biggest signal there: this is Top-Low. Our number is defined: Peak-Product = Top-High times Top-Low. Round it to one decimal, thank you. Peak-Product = 37.5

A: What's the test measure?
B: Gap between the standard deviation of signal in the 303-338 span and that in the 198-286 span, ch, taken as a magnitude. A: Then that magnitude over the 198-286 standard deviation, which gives 0.2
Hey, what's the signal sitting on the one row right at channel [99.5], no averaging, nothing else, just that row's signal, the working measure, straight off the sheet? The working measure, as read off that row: 6.056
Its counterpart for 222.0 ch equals 6.046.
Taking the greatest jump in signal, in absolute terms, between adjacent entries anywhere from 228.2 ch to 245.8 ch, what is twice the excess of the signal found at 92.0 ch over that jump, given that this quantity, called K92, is 10.2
